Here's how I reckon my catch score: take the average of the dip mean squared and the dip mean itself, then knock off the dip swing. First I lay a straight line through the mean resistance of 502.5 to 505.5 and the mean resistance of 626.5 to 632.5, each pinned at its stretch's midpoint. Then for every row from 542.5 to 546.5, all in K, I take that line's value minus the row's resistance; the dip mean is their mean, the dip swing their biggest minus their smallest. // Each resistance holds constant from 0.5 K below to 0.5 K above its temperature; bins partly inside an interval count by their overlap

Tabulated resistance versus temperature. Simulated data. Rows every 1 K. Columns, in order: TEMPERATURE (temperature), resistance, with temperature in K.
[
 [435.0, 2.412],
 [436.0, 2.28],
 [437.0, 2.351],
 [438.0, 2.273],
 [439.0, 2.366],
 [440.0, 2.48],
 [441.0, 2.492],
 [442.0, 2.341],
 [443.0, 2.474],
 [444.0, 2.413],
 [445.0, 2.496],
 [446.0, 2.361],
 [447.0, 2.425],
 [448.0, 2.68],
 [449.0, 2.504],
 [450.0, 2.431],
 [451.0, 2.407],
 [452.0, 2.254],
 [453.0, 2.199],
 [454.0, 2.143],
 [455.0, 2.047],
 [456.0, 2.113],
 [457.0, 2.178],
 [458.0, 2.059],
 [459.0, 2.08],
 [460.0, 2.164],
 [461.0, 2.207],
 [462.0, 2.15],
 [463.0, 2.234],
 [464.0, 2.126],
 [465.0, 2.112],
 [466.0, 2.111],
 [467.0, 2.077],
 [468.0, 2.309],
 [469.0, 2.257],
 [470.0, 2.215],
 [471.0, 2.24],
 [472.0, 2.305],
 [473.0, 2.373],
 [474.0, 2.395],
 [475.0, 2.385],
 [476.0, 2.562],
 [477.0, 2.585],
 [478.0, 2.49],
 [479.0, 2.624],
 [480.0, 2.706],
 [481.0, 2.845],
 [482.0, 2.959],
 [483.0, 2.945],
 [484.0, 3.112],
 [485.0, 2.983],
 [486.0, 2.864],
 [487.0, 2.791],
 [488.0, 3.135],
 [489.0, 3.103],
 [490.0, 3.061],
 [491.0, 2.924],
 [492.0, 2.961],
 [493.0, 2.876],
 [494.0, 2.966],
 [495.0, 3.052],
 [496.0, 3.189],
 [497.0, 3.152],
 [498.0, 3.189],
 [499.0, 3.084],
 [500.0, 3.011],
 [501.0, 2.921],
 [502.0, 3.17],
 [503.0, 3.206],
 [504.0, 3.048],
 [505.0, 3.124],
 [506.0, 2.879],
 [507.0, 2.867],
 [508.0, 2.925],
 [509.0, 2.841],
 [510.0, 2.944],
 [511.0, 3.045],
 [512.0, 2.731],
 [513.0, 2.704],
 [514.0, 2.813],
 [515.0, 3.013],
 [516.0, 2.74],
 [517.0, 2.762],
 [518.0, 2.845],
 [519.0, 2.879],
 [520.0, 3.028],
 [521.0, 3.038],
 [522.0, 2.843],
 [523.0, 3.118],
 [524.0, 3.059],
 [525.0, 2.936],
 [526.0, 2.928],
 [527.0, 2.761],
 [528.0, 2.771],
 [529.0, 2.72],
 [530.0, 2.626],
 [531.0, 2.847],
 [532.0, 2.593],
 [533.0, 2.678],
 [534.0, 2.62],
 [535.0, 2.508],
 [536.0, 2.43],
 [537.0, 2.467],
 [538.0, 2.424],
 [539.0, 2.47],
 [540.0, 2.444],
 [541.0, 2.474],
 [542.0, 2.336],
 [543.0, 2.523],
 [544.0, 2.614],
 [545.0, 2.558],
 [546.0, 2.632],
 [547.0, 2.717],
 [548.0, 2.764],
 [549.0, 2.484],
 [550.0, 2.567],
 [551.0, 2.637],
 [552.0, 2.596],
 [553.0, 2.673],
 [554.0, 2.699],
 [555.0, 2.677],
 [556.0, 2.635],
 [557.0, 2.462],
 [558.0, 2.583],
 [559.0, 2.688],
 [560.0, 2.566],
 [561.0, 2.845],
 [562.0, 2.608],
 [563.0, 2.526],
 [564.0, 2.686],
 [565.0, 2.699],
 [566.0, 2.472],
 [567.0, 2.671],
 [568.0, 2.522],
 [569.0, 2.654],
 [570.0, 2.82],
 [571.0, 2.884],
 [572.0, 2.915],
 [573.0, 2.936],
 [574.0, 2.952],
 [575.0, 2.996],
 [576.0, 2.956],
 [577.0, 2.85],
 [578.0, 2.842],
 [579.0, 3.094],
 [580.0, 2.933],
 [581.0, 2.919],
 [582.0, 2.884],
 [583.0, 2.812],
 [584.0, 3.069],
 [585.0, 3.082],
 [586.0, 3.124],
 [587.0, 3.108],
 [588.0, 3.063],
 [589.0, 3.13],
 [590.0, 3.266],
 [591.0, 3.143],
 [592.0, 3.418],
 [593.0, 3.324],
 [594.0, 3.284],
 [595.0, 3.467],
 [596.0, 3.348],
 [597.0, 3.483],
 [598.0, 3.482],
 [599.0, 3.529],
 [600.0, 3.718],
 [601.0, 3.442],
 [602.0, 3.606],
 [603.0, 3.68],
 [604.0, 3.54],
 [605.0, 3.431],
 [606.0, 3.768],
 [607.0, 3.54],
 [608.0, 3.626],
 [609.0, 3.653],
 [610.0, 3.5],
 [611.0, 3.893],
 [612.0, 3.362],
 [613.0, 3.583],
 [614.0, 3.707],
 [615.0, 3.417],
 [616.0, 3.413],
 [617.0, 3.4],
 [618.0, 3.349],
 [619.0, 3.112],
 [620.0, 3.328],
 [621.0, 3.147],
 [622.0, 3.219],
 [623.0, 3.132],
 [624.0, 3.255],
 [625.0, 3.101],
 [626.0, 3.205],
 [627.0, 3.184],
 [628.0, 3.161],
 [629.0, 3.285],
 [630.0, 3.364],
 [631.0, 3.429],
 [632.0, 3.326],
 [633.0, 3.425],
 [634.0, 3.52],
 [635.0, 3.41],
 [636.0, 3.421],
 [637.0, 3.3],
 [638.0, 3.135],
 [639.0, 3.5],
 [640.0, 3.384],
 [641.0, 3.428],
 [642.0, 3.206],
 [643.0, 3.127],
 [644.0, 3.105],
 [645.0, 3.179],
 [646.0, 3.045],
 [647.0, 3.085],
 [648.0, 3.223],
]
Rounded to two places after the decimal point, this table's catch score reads 0.37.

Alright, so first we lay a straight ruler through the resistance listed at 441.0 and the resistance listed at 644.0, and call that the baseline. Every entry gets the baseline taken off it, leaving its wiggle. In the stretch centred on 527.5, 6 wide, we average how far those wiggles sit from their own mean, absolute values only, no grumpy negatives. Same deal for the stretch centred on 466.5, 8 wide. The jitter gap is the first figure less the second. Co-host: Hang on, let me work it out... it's 0.028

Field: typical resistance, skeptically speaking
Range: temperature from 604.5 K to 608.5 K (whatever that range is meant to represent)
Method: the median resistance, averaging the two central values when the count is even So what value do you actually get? 3.6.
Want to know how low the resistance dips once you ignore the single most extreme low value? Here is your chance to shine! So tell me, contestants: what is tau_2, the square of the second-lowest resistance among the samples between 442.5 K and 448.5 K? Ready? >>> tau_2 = 5.8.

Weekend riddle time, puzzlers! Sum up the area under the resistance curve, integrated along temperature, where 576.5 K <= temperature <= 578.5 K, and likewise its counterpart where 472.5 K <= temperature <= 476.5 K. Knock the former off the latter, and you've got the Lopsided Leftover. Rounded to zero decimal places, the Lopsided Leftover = 4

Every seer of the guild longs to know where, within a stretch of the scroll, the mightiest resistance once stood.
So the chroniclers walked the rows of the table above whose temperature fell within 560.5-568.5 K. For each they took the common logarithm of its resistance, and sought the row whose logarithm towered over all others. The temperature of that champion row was 561.0 K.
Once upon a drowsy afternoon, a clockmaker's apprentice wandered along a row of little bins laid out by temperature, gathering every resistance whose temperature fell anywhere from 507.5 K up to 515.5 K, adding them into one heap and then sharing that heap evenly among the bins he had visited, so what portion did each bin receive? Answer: 2.88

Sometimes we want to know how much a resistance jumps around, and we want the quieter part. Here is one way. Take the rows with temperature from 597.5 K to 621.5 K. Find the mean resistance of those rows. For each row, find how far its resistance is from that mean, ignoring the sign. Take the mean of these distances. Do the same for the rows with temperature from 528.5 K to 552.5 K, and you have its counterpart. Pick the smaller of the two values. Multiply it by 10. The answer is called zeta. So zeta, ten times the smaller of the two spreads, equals 0.98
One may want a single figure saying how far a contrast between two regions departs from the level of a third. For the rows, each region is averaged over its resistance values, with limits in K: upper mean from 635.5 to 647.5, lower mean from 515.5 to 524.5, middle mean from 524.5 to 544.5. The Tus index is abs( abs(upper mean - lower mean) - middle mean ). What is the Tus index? 2.29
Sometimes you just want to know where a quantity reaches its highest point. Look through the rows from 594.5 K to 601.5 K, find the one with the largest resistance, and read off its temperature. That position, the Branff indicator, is 600.0 K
